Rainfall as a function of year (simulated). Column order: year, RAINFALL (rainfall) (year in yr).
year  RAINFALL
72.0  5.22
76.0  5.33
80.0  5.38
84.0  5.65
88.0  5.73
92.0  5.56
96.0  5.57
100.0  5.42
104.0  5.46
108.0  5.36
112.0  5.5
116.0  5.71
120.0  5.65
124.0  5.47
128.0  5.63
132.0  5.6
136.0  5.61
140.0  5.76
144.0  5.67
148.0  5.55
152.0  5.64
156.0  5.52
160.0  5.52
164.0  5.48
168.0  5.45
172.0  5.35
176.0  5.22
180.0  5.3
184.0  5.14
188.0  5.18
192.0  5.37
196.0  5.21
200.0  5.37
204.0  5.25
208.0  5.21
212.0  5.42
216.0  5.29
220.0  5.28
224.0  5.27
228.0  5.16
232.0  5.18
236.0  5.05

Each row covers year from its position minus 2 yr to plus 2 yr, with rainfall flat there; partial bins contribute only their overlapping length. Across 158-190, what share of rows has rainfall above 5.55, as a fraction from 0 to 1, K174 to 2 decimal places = 0.00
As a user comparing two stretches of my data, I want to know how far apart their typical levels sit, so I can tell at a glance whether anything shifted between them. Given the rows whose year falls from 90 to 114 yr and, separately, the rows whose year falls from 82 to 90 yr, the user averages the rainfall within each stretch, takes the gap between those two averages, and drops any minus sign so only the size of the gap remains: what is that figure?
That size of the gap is 0.212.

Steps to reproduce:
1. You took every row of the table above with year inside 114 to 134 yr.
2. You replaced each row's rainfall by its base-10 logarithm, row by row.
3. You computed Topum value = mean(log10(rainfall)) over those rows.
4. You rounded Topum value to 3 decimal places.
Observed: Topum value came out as 0.749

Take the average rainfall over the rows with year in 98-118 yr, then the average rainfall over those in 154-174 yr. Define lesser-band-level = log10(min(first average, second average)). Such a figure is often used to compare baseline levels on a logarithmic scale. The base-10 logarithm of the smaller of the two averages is 0.738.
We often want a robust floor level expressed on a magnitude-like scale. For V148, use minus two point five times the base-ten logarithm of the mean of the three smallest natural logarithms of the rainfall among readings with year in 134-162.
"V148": -0.583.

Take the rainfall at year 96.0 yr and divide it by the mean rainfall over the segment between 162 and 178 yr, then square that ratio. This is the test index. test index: 1.074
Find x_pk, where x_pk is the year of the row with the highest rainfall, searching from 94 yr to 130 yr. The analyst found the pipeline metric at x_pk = 116.0 yr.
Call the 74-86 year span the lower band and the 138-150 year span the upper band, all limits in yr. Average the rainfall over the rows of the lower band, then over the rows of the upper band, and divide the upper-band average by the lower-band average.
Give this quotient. 1.04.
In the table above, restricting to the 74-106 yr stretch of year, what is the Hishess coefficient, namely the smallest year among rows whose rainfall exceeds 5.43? 84.0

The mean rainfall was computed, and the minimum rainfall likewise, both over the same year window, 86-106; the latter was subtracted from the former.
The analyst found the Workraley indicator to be 0.13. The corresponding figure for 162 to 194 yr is 0.17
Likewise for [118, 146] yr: 0.16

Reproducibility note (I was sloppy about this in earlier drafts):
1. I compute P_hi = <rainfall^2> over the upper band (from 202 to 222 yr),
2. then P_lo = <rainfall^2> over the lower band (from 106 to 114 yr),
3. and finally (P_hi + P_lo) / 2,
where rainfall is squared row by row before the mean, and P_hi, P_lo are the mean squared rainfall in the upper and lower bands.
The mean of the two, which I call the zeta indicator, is 28.7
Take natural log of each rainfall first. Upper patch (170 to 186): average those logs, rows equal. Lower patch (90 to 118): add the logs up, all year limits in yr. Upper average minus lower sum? -10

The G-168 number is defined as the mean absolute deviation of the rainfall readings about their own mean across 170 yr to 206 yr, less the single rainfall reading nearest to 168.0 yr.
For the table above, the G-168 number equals -5.38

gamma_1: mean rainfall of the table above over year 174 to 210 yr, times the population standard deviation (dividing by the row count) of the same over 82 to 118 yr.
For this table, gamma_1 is 0.64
